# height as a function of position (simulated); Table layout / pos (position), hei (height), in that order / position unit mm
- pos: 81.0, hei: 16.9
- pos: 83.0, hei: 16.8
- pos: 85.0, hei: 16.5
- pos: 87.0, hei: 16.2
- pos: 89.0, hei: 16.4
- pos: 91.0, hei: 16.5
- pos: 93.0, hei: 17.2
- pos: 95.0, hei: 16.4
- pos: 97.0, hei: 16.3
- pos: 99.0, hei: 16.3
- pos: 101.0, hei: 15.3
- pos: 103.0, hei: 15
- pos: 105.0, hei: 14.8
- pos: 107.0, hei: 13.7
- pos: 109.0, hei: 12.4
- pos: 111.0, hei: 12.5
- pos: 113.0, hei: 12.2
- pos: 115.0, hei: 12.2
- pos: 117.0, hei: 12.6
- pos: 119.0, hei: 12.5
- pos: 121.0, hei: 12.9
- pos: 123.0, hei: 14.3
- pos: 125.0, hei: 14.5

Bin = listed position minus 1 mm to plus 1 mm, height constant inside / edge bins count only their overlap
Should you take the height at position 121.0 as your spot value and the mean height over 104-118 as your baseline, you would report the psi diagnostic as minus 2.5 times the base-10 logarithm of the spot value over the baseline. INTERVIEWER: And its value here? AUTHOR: 0.001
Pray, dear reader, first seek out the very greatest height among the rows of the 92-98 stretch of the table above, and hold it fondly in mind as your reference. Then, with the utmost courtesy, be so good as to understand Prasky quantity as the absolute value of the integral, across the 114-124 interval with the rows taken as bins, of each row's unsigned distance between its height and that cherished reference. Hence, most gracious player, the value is 43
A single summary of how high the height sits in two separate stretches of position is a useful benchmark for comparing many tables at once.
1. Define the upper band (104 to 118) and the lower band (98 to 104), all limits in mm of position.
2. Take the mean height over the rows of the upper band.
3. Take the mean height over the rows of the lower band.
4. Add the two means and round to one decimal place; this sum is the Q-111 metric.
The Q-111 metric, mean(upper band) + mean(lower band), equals 28.4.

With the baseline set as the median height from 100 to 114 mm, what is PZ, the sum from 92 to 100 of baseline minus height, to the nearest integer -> -11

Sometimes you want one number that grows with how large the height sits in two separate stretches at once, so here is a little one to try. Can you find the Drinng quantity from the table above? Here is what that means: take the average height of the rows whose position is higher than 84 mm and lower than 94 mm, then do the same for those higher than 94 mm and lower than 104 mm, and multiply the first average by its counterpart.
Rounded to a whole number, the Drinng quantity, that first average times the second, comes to 263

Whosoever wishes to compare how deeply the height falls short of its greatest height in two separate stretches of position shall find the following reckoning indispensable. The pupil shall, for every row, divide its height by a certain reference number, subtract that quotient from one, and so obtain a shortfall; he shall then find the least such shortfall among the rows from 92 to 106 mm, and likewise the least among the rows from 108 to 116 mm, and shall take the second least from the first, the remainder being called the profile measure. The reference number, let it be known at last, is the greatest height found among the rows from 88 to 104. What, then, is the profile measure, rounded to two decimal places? -0.27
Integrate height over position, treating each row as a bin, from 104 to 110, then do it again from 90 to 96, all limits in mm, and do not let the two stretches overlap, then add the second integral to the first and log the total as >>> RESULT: 182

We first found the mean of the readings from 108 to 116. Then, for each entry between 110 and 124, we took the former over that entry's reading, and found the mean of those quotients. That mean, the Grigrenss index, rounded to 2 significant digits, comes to 0.97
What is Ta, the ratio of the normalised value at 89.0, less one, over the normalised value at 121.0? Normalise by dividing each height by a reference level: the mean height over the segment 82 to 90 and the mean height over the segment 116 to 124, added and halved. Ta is 0.13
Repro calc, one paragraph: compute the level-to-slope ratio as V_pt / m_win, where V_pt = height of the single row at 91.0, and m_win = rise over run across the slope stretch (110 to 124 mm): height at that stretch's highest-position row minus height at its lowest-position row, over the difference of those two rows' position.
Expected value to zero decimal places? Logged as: 110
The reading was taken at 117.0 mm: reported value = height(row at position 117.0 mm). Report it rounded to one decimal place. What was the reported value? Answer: 12.6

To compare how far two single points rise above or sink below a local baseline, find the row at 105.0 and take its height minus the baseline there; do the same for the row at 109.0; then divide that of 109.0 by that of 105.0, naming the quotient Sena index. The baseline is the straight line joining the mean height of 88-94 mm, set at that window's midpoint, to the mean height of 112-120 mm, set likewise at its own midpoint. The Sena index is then -2.3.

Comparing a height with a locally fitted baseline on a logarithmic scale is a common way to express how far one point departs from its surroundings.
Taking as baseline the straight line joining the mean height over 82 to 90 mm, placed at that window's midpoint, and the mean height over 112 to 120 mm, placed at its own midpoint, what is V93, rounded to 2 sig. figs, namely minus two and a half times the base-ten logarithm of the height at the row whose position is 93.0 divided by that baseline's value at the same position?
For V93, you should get -0.11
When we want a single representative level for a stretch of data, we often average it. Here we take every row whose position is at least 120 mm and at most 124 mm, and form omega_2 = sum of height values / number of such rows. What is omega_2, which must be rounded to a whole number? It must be 14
